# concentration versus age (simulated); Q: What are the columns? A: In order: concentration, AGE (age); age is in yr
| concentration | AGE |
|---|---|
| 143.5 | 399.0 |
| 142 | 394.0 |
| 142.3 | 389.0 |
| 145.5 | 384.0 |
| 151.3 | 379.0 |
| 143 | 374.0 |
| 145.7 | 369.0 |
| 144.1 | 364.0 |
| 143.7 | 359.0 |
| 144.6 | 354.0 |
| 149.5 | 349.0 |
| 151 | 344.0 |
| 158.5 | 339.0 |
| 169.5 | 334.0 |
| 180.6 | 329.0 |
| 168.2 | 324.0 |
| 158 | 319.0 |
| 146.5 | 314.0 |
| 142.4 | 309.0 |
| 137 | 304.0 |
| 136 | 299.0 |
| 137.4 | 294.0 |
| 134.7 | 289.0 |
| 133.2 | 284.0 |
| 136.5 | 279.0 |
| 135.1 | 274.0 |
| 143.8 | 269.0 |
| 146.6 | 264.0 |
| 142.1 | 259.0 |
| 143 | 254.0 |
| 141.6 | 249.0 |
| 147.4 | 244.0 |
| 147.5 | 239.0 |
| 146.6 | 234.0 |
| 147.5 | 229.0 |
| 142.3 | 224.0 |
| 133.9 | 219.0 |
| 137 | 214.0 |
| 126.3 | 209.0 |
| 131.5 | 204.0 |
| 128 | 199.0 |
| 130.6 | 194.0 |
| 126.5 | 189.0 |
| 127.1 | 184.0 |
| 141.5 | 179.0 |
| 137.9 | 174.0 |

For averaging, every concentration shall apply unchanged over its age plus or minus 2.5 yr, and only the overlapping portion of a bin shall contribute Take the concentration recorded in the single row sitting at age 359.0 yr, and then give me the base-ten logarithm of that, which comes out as 2.16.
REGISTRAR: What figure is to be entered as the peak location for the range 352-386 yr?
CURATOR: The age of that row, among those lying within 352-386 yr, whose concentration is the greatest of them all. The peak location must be 379.0 yr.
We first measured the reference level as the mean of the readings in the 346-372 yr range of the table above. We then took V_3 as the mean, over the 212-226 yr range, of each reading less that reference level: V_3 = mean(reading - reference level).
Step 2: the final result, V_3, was -8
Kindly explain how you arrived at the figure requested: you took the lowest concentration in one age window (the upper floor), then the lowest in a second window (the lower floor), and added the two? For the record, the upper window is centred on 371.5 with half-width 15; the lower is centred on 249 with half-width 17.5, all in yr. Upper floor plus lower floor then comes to 285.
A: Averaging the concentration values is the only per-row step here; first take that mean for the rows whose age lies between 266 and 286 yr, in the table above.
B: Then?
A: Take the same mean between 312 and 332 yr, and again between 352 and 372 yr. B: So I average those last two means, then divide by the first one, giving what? 1.12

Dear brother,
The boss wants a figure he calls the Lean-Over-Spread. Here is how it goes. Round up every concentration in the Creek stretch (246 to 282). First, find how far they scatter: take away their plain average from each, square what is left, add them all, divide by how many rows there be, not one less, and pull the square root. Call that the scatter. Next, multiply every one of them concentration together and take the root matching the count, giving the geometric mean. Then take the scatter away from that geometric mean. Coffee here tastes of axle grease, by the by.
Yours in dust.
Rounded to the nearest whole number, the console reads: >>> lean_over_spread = 137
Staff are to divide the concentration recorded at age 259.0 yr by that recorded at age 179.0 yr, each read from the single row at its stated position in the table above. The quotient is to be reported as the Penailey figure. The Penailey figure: 1.00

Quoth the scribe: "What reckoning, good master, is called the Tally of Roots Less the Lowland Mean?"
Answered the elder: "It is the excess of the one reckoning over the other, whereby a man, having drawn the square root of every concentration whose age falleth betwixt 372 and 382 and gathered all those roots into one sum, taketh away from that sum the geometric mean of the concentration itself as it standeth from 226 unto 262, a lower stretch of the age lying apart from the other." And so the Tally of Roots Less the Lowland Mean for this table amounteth -121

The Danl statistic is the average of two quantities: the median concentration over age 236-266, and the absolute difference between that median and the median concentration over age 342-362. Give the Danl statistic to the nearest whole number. 74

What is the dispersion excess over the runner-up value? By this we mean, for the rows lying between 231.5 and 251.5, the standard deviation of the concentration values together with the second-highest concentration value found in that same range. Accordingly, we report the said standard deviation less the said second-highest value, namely -145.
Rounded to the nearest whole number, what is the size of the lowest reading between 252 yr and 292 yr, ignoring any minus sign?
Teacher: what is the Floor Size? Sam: 133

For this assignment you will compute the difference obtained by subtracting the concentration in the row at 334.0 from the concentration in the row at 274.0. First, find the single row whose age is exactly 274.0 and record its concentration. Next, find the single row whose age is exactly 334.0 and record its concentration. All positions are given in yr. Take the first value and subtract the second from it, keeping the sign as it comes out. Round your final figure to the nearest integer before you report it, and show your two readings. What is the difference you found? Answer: -34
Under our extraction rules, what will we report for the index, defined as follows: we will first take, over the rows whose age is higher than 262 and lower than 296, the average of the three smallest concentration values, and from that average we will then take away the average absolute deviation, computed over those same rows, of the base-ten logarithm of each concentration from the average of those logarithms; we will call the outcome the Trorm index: 134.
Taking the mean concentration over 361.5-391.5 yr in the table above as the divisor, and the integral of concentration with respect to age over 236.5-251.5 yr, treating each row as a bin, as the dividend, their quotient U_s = 15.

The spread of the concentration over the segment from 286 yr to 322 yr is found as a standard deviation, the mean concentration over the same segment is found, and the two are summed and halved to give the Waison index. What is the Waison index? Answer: 75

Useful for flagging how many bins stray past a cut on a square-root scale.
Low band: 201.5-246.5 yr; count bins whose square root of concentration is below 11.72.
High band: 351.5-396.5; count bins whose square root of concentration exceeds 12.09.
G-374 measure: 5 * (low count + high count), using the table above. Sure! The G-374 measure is 25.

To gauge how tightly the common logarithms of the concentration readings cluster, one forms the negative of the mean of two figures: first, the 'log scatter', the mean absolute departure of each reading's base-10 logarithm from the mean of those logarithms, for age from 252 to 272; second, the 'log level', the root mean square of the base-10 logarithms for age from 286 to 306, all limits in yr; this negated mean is -1.07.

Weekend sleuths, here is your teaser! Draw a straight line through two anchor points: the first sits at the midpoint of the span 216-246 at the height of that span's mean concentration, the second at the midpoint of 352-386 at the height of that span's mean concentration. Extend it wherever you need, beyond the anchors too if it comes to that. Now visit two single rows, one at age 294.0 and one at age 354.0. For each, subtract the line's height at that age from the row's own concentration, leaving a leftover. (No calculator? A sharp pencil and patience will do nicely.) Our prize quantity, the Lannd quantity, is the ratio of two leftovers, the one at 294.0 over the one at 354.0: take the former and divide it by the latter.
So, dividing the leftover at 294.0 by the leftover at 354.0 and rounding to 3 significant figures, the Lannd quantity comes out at 10.8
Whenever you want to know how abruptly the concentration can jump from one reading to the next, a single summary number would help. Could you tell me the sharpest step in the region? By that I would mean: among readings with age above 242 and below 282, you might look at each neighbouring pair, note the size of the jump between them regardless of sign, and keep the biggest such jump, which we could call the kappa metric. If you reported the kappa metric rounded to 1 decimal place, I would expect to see 8.7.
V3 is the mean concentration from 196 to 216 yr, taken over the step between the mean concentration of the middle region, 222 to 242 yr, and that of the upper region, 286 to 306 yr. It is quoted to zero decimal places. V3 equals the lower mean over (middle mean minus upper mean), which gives 13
